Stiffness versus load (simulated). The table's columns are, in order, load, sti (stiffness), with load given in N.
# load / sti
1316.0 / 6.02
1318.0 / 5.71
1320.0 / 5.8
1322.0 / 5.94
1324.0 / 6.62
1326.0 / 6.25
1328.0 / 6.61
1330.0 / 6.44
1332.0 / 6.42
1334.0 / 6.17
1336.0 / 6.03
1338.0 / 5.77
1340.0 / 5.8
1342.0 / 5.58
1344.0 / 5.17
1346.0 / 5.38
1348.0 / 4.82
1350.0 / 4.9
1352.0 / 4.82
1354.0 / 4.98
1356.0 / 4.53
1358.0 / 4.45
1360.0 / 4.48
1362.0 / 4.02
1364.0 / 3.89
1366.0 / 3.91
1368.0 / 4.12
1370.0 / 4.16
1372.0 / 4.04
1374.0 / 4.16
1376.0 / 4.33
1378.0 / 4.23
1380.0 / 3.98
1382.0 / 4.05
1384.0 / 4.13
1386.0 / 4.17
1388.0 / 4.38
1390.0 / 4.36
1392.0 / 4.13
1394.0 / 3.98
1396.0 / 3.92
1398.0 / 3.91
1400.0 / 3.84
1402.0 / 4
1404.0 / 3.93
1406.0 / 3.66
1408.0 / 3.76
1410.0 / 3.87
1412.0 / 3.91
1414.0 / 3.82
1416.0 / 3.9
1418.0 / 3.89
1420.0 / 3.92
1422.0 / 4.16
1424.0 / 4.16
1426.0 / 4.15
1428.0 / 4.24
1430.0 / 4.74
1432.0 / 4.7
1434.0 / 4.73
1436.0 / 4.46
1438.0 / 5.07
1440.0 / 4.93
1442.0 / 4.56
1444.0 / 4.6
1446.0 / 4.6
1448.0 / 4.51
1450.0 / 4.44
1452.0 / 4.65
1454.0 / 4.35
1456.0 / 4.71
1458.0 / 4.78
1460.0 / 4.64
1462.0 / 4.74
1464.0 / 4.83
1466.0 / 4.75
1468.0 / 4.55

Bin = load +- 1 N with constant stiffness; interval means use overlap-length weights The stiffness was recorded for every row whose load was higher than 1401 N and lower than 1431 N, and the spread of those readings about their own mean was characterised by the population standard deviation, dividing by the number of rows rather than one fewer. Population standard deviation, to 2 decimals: 0.25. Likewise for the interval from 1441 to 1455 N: 0.10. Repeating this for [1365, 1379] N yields 0.12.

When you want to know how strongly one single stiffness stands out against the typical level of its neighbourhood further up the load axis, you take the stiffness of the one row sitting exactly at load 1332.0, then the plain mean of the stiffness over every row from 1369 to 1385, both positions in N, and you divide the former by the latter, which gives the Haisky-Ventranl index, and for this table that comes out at 1.6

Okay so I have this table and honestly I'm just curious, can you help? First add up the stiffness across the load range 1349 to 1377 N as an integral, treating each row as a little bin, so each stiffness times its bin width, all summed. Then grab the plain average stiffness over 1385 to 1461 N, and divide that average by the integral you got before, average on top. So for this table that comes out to 0.035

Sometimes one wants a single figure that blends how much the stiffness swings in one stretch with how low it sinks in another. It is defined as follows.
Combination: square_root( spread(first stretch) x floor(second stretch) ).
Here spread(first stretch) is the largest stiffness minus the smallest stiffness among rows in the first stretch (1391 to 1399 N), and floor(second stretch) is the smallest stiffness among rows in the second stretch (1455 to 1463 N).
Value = 1.01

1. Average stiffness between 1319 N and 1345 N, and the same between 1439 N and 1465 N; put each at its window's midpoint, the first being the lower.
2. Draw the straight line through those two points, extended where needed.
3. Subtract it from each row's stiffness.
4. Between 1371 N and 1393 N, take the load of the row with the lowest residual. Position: 1372.0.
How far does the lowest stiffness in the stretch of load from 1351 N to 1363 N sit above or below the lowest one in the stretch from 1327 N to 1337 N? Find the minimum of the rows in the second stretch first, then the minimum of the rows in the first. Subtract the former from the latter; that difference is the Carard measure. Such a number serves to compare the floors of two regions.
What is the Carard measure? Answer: -2.0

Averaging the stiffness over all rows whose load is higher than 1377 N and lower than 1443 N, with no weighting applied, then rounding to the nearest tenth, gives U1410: 4.2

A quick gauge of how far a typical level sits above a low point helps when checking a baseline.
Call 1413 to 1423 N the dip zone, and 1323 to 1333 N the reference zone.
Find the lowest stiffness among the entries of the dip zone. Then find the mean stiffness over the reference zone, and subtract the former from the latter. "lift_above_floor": 2.6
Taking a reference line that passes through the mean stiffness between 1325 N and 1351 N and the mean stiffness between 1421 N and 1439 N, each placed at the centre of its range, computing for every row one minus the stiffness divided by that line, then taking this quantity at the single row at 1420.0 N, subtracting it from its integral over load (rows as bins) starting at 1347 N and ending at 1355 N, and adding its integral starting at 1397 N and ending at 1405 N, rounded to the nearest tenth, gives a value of 2.5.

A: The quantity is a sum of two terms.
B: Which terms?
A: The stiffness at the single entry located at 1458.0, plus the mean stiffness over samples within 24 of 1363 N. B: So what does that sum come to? 9.3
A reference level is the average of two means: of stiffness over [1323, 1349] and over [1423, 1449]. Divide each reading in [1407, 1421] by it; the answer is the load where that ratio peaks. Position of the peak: 1420.0 N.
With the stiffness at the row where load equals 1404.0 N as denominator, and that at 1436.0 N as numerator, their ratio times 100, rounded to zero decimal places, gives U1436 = 113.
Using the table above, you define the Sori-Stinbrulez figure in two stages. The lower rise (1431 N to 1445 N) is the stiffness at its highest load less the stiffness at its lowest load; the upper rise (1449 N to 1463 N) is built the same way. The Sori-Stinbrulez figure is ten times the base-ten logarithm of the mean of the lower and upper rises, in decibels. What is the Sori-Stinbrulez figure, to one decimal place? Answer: -10.0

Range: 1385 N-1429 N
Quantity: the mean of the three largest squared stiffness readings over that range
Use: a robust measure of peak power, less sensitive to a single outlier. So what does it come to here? 18.7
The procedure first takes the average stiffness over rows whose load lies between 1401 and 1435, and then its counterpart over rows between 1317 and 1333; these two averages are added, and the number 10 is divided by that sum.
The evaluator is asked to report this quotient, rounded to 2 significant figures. 0.97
